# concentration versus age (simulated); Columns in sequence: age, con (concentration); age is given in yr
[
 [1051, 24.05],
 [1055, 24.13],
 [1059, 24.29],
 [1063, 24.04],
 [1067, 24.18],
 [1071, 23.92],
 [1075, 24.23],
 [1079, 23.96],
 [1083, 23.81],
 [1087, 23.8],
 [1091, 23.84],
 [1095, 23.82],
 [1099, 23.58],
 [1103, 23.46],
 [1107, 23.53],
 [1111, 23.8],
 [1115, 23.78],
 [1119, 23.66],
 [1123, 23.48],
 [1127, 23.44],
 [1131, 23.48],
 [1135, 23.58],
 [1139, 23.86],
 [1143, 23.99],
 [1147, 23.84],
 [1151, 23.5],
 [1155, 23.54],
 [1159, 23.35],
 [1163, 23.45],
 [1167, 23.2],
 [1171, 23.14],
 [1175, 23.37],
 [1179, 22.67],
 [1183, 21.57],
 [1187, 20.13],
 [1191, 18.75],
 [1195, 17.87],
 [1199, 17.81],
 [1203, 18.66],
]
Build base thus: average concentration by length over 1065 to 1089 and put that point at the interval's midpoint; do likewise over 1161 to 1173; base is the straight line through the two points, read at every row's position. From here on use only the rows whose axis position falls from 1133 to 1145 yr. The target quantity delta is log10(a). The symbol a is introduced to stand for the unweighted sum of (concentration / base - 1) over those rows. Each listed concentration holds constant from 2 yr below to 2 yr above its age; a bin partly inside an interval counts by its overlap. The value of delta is -1.4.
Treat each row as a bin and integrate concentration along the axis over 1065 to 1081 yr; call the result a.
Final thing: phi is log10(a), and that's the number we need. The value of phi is 2.59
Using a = 385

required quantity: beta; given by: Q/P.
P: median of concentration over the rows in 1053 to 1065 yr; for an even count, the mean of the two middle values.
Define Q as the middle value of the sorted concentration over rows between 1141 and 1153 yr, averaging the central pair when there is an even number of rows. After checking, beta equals 0.99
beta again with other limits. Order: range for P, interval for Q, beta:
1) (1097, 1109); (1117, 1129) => 1.00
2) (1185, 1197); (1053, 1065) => 1.29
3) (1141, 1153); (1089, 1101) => 1.00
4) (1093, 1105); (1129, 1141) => 1.00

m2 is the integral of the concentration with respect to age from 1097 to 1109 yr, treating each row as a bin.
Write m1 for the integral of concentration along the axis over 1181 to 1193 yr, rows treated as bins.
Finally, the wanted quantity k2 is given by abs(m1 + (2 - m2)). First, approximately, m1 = 242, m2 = 282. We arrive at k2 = 38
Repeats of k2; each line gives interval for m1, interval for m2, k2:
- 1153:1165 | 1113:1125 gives 0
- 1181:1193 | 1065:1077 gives 46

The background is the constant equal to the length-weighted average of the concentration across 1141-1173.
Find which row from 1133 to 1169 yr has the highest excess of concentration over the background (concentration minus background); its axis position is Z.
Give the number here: 1143 yr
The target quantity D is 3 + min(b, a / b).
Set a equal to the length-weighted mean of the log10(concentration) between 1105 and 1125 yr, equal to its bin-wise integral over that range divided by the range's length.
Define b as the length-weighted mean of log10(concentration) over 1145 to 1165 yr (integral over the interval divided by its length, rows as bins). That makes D 4.00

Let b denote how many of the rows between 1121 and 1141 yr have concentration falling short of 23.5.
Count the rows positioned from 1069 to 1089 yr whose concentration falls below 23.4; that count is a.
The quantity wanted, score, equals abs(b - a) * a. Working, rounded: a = 0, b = 3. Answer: 0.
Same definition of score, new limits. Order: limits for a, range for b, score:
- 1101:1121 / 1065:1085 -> 0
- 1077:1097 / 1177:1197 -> 0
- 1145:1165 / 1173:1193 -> 4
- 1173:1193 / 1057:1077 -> 25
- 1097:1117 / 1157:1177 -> 0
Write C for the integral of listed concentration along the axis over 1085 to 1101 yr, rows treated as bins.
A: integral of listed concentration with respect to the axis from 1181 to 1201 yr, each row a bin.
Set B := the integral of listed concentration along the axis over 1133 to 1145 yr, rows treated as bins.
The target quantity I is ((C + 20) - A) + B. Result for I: 301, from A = 385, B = 286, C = 380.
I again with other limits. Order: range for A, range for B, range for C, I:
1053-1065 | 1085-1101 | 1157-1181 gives 667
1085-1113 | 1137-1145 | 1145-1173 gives 204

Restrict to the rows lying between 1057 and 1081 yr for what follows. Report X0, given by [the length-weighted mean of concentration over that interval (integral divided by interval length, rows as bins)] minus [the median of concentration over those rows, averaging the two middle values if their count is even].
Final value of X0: -0.007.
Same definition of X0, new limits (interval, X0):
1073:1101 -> 0.043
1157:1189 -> -0.560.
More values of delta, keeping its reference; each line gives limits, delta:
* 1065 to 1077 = -2.0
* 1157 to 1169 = -2.3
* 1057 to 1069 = -2.0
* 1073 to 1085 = -2.4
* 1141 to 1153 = -1.3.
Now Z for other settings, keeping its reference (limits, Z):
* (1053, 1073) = 1059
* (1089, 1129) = 1091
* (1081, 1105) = 1091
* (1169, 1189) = 1175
